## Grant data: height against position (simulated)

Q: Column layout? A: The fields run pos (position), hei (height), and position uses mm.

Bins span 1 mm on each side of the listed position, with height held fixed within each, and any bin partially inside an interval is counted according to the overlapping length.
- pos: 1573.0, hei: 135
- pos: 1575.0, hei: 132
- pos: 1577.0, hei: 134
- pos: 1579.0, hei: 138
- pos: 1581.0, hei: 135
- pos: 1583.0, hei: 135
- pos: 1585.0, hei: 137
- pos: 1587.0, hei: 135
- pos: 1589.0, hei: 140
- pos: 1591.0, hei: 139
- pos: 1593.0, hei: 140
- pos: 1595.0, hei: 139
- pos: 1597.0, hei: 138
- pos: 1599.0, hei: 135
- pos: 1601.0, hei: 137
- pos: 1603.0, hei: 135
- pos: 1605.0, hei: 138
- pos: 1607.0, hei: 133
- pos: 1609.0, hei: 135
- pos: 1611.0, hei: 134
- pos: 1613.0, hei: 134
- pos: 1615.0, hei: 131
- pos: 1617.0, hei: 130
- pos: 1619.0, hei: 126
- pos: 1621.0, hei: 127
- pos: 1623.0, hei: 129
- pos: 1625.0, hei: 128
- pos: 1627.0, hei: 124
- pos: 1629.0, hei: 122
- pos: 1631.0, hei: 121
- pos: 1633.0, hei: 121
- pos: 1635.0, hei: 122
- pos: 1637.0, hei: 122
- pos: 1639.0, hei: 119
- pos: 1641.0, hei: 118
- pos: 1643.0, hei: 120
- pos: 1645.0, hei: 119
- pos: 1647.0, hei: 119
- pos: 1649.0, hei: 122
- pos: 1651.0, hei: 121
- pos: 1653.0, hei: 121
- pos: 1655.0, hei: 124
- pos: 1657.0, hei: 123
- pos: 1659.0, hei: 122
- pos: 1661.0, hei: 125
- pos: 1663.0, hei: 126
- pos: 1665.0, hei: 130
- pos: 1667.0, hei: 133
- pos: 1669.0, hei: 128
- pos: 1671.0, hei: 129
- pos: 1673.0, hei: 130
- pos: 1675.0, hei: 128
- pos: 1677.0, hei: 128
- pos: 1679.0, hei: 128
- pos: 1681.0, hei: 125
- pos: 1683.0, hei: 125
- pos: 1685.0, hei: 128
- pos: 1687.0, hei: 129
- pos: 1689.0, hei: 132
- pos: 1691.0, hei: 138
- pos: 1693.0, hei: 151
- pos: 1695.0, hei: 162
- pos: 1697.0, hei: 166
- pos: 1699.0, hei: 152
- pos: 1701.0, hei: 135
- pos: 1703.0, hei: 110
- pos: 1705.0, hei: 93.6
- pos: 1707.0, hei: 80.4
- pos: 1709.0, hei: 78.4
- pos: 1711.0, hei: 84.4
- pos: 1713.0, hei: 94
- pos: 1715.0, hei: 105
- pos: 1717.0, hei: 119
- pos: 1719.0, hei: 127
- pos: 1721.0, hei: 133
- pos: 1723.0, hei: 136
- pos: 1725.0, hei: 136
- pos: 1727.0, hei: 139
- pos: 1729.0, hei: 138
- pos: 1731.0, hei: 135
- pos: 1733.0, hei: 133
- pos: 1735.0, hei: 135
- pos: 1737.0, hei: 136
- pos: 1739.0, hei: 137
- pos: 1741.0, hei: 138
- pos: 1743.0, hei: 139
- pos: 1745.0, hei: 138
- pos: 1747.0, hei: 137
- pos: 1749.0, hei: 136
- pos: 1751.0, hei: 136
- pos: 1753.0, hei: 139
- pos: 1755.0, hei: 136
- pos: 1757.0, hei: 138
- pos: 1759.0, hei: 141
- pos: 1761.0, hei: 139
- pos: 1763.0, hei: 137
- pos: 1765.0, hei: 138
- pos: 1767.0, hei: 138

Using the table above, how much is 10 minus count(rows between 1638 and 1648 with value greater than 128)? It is 10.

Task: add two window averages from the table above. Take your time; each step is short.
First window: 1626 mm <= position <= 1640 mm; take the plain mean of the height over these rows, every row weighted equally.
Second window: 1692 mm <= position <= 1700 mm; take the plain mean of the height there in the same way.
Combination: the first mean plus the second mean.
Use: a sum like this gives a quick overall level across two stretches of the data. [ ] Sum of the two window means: 279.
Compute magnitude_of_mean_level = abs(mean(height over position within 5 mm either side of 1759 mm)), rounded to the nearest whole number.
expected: 138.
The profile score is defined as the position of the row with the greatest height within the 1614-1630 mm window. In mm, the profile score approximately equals 1615.0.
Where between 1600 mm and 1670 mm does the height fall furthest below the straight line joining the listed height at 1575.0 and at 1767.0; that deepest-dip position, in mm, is 1641.0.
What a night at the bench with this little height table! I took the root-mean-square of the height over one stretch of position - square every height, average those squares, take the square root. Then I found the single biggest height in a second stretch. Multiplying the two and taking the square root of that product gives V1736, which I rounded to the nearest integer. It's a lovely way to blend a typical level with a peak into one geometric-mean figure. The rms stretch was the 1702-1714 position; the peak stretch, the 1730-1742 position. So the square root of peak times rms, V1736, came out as 112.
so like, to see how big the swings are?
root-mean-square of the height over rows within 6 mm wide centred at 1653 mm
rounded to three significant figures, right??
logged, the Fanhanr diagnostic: 122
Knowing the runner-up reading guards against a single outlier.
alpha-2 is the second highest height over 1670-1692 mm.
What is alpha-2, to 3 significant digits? 132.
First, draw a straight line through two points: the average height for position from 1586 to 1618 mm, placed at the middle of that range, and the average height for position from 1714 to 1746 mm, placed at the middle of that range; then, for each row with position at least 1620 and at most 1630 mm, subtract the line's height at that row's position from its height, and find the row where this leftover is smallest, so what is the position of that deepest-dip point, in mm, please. 1629.0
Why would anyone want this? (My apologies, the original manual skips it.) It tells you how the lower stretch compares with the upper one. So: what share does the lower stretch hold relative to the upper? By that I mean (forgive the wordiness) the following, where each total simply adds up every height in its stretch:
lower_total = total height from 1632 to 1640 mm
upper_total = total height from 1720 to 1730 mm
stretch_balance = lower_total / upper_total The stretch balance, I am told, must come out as 0.71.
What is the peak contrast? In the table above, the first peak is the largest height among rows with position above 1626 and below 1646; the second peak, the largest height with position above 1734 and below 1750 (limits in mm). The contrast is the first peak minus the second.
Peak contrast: -15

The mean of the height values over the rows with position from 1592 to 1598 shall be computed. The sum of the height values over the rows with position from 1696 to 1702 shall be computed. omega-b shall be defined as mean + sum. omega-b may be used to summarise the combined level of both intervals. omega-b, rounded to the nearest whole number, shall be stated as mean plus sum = 592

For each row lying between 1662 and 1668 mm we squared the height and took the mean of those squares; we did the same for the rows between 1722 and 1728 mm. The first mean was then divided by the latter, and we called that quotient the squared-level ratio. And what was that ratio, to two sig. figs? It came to 0.90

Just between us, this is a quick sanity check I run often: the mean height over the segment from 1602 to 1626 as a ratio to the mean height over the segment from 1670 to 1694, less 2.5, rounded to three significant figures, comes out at -1.49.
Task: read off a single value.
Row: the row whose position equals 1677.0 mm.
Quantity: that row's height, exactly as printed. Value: 128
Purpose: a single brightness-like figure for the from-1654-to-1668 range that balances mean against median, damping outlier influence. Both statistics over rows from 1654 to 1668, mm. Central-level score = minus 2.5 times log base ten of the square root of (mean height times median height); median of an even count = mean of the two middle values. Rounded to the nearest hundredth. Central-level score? -5.25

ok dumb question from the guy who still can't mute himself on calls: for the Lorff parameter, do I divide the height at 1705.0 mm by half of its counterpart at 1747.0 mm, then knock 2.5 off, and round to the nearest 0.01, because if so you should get -1.13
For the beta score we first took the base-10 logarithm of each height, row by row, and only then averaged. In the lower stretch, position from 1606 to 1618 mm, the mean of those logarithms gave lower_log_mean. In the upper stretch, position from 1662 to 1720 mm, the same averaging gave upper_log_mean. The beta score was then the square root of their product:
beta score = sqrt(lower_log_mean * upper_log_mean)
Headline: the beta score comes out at 2.105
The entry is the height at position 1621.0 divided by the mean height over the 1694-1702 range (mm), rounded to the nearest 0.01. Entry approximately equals 0.83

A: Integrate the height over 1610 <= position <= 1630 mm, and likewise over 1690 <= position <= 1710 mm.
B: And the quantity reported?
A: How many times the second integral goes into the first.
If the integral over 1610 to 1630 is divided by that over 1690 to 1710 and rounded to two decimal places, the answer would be 1.01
